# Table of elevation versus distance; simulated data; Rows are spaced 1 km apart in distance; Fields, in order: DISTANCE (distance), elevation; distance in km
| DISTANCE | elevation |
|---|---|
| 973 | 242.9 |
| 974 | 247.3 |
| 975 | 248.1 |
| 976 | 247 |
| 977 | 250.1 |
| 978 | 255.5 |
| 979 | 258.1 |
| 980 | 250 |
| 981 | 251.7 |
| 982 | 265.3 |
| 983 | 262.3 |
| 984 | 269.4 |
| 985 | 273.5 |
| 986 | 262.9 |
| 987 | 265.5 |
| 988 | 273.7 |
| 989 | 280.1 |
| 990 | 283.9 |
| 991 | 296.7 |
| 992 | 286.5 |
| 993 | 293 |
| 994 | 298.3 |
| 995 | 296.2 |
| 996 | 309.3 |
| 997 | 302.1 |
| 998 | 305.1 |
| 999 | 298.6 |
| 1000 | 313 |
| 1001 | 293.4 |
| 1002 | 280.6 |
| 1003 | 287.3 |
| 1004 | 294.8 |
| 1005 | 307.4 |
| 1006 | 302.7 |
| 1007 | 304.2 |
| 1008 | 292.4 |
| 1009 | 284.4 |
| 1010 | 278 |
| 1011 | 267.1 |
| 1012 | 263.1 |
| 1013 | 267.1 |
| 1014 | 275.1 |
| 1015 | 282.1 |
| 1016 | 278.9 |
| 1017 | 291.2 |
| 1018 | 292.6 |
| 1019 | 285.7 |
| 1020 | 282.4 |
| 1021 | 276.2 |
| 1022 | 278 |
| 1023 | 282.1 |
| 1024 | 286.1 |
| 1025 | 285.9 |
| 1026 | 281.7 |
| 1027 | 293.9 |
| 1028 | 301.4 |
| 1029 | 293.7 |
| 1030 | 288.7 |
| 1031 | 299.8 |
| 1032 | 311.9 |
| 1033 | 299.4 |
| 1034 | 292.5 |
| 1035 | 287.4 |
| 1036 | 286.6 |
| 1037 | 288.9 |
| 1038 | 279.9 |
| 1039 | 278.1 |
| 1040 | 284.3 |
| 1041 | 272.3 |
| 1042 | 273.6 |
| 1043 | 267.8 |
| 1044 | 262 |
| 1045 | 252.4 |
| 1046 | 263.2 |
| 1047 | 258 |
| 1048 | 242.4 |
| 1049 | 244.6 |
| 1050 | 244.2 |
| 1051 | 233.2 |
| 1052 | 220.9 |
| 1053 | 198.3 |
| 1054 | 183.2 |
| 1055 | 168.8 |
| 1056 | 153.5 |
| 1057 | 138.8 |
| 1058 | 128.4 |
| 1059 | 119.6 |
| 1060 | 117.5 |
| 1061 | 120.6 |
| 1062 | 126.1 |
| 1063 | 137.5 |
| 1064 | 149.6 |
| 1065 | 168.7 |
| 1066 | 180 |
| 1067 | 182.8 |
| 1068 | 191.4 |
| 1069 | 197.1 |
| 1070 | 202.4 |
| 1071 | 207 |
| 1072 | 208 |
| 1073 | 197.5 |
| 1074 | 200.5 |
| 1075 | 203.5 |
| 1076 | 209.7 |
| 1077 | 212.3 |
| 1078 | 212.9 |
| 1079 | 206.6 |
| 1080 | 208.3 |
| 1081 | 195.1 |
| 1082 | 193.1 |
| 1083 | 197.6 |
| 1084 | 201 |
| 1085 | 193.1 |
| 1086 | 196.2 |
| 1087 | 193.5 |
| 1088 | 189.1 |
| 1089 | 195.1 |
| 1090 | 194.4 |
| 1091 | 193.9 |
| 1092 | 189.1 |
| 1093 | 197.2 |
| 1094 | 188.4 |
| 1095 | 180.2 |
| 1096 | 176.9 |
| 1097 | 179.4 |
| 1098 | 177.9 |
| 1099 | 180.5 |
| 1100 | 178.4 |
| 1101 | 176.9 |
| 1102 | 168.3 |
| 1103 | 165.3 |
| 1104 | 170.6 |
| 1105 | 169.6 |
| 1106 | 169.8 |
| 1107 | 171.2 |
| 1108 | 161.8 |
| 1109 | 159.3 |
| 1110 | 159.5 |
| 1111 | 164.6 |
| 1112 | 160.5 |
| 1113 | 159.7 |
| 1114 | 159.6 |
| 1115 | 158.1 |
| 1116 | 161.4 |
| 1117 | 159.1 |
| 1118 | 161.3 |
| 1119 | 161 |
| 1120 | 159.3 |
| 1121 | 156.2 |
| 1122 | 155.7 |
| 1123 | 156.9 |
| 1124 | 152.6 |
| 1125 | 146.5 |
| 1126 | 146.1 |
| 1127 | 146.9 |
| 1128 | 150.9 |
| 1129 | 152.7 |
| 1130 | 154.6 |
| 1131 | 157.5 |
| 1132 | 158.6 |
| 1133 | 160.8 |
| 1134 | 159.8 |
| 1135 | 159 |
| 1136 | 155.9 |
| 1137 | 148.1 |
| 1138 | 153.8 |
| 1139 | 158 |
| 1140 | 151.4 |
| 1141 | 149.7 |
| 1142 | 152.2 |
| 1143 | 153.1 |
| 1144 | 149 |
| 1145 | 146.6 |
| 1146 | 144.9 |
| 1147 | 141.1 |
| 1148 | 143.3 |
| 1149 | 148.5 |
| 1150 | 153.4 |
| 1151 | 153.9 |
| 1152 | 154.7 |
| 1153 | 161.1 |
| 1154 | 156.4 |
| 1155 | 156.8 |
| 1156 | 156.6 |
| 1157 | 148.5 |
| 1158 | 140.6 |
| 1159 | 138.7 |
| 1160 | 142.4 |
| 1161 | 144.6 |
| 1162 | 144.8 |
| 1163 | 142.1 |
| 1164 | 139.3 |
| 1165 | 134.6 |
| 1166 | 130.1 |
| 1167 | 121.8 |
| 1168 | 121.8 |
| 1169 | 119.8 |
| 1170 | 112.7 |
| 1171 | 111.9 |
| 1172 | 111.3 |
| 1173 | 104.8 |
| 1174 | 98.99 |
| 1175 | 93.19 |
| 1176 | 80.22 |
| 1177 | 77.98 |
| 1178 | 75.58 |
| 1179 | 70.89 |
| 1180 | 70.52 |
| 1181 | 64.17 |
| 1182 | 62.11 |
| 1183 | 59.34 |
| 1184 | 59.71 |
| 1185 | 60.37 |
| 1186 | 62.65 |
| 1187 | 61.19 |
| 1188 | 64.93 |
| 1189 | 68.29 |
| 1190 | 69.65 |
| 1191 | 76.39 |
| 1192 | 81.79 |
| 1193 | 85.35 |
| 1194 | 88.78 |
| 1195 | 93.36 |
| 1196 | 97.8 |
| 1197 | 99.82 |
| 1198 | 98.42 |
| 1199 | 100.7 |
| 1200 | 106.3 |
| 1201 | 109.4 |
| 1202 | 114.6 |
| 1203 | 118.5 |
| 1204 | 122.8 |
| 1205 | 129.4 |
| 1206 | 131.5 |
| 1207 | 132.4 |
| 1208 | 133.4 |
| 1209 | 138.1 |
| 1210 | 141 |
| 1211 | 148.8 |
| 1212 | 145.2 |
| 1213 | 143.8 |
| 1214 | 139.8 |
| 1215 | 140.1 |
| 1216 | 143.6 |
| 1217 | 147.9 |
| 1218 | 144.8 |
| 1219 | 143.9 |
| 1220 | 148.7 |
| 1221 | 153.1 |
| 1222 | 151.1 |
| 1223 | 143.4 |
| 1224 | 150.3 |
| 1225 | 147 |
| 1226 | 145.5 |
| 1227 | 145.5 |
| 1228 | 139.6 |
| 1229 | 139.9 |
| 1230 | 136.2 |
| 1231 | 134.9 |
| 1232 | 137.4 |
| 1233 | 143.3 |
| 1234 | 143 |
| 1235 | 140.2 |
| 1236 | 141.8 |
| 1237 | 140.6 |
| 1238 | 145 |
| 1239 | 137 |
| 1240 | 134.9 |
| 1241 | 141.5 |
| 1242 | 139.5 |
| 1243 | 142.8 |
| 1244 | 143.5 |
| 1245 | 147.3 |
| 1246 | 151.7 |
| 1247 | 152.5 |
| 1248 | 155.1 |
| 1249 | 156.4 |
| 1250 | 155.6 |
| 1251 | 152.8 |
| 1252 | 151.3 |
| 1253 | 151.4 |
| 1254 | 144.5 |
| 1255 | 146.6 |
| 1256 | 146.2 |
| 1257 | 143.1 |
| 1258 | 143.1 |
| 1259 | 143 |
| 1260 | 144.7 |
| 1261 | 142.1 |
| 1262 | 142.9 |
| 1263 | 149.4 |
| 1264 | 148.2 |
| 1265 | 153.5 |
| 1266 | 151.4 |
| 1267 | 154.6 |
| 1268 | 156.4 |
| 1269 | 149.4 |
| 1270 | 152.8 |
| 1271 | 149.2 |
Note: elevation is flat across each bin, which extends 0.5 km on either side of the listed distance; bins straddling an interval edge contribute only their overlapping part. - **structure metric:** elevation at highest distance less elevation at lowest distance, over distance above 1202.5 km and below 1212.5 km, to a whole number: 27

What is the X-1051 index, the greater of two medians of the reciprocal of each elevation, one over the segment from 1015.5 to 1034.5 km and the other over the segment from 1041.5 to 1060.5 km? 0.0043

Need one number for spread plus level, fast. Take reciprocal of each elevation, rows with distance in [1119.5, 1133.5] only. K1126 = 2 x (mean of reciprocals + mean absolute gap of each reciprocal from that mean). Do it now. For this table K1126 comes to 0.0133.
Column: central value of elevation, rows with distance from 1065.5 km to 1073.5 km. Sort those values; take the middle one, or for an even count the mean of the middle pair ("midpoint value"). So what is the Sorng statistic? 197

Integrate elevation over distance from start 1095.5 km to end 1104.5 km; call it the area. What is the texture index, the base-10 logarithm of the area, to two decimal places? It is 3.20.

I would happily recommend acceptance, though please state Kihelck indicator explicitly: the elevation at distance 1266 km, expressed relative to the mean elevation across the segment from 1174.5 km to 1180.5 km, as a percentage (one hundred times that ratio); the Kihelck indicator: 194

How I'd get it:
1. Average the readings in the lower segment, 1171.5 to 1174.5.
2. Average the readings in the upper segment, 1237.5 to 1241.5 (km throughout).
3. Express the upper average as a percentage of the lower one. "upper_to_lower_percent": 133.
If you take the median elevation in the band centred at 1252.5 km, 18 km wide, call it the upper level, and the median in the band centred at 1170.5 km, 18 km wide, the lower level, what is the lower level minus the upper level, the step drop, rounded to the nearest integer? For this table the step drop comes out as -35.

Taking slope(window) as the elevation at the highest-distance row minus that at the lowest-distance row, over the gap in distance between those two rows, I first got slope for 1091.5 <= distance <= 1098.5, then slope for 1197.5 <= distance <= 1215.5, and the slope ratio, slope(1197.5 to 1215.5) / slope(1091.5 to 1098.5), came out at -1.31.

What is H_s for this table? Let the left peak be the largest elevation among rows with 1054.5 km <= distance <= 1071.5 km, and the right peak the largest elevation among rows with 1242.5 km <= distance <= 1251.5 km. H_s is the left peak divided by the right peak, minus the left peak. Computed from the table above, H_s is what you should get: -206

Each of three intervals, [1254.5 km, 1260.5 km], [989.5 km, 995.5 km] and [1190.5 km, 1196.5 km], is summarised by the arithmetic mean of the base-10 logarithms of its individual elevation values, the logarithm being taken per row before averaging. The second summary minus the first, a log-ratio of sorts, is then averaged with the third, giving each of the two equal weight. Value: 1.123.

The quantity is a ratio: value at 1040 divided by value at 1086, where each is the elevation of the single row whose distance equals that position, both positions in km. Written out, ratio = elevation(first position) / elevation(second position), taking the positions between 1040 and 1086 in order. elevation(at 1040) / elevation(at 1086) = 1.4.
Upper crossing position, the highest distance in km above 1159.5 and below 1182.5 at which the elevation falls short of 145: 1182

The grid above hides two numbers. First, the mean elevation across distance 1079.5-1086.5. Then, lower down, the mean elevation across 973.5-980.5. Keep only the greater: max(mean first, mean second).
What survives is 251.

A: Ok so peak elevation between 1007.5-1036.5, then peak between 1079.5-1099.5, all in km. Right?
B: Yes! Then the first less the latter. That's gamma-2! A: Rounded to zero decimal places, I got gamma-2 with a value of 104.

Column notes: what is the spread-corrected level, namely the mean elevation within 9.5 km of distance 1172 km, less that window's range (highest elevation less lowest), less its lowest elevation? -38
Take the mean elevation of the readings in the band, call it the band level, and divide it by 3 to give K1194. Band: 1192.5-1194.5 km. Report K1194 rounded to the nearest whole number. 29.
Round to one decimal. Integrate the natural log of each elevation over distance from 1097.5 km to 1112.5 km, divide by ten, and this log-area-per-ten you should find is 7.7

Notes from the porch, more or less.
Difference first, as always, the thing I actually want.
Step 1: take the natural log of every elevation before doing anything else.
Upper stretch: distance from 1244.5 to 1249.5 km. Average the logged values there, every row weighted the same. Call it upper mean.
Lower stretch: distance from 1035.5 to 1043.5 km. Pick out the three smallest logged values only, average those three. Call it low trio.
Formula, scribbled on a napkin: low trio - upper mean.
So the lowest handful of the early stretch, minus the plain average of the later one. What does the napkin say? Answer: 0.58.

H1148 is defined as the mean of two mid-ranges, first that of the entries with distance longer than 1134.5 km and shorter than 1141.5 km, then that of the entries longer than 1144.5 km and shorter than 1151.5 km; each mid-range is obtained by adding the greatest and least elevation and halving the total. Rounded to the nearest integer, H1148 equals 151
